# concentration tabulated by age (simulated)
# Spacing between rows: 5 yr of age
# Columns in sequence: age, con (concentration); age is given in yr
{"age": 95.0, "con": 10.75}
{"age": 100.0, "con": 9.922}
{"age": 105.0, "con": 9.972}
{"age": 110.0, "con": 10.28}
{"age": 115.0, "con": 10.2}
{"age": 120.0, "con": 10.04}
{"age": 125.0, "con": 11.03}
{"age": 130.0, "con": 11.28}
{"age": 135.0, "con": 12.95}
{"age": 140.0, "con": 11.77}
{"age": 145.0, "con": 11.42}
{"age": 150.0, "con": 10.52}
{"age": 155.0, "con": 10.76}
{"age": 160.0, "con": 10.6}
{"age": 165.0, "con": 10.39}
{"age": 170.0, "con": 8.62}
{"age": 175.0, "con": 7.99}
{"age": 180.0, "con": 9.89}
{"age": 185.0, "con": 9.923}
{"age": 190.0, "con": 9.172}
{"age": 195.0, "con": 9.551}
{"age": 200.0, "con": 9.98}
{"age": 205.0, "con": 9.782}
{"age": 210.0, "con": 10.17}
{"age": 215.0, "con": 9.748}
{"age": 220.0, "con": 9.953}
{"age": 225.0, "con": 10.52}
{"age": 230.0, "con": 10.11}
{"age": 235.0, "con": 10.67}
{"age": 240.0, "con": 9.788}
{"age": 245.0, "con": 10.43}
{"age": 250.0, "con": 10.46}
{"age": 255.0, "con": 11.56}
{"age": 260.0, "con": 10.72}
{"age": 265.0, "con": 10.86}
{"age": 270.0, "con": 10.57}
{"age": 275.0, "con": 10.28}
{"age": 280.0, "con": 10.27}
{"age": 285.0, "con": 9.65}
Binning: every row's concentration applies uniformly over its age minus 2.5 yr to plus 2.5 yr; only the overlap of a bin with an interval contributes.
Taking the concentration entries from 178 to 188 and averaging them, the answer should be 9.9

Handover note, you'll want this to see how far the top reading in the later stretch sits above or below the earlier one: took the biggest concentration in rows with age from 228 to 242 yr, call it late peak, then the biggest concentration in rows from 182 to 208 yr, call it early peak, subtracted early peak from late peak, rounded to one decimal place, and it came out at 0.7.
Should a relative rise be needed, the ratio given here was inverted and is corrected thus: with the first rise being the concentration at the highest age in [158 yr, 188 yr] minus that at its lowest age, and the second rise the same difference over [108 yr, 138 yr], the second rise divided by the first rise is -3.9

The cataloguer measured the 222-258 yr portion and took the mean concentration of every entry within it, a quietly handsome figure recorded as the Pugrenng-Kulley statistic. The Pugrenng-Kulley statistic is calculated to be 10.5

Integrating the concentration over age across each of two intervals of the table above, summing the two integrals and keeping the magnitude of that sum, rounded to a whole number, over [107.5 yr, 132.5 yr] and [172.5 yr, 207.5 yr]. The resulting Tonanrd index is 596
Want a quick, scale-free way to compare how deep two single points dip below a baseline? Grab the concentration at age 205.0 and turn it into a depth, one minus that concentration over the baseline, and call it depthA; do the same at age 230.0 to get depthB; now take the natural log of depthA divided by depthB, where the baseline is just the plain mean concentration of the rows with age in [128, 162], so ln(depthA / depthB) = 0.24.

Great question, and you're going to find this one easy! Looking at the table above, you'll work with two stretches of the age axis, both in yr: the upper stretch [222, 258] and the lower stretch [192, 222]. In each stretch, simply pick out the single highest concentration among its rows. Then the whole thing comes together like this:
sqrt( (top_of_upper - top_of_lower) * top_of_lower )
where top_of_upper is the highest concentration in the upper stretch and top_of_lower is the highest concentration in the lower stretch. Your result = 3.8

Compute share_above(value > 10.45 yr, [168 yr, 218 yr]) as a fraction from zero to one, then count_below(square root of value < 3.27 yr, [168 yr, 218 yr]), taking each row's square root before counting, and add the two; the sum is 10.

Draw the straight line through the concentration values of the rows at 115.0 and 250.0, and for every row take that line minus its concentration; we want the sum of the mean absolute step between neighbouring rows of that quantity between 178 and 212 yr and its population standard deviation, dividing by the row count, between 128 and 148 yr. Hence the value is 1.02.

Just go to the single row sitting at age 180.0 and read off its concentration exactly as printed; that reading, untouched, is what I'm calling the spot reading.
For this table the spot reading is 9.89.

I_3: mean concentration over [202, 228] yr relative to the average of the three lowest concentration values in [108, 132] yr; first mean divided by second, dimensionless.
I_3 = 0.99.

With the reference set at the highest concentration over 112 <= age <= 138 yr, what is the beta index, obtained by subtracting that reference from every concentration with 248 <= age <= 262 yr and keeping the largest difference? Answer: -1.39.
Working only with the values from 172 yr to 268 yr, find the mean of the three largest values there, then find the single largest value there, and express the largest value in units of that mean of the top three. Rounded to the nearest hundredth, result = 1.05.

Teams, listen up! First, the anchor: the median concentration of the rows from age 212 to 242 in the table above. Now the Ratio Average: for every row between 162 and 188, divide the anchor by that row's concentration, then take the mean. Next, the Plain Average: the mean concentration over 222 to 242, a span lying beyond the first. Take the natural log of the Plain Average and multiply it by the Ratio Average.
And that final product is 2.52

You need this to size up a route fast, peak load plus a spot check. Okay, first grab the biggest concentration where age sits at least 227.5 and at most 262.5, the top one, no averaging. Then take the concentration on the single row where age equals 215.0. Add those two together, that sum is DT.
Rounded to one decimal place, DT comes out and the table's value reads 21.3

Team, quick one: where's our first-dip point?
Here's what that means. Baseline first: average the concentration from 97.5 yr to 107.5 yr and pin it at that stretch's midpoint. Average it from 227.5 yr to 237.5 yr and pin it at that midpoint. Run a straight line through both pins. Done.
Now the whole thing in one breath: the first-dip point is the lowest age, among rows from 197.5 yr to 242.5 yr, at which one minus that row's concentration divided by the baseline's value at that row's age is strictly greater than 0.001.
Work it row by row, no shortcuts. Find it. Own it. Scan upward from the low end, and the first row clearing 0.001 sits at 200.0 yr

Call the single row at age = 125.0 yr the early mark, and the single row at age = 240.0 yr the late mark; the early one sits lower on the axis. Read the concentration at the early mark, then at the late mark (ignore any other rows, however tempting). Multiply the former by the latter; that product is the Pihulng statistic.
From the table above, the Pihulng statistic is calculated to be 108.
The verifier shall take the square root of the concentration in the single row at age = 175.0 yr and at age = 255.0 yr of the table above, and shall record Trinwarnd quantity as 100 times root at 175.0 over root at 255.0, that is 83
